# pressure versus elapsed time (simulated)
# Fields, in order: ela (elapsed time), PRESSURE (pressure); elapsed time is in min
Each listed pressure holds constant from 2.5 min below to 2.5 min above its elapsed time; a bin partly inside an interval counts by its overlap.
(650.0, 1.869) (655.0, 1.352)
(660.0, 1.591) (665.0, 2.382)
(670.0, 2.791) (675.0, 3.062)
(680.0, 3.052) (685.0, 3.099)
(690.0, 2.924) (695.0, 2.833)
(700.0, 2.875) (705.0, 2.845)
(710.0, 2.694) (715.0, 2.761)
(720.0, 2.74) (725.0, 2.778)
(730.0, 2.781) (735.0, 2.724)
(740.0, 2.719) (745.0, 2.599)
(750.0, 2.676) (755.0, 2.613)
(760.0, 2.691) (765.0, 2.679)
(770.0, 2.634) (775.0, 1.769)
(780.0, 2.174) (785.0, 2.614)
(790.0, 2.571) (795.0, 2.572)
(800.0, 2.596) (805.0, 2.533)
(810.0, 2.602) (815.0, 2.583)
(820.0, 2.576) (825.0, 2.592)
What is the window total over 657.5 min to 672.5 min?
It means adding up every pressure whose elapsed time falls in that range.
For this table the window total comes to 6.8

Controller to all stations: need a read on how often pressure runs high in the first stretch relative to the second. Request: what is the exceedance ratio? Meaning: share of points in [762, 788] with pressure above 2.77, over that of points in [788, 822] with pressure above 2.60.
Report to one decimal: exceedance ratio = 0.0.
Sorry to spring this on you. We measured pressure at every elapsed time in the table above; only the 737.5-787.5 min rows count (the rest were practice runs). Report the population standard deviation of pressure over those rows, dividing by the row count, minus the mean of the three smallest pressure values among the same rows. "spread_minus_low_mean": -1.89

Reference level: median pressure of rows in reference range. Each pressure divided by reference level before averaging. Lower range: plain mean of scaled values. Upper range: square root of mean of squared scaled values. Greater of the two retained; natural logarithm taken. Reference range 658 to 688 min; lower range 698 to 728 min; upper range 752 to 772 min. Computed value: -0.049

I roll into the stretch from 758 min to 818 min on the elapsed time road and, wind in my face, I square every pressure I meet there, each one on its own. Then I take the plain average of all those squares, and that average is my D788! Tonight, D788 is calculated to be 6.3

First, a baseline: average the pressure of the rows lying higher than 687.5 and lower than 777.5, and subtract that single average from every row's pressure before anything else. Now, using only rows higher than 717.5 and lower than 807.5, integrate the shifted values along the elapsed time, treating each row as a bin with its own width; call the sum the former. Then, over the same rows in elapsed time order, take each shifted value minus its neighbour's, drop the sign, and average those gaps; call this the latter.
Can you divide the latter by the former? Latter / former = -0.01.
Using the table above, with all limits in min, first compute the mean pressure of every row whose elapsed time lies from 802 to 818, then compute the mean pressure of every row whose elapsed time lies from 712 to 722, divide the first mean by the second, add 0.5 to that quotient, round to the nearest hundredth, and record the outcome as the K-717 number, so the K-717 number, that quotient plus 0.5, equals 1.44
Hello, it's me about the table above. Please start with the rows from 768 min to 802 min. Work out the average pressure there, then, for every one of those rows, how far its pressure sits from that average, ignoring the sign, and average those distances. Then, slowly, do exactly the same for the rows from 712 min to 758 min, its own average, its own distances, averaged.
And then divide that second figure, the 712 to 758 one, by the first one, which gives 0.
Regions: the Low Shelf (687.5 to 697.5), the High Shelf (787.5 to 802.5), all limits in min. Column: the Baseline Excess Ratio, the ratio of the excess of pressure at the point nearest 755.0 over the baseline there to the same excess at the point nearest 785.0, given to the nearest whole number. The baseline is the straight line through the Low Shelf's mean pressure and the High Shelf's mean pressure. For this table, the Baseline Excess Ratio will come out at -16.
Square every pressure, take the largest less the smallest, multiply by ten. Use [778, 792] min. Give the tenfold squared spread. 21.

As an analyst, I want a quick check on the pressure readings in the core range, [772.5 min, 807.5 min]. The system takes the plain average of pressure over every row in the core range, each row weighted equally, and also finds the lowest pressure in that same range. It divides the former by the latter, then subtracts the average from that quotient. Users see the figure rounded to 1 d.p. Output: -1.0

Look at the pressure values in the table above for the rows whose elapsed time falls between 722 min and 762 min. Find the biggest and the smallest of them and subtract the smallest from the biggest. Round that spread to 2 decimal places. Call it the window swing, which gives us 0.18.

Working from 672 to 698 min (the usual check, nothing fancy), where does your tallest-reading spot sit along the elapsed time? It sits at 685.0 min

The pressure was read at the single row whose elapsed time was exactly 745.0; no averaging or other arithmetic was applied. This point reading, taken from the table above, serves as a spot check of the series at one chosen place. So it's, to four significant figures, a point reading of 2.599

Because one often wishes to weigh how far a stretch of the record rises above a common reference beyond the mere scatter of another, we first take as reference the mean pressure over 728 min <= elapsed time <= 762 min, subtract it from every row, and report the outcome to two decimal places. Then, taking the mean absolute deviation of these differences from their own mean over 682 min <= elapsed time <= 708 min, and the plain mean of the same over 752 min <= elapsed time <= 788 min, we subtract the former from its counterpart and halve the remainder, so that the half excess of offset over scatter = -0.15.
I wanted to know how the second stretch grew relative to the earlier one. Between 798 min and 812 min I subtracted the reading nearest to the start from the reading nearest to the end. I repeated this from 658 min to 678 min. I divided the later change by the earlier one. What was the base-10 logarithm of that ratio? -2.4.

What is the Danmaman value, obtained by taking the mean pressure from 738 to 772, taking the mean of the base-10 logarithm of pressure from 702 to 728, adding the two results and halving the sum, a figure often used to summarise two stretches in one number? 1.55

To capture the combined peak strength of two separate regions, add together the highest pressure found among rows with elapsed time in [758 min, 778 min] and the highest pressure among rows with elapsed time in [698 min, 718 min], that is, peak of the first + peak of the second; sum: 5.57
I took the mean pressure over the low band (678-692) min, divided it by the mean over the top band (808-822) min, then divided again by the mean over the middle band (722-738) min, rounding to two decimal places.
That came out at 0.42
